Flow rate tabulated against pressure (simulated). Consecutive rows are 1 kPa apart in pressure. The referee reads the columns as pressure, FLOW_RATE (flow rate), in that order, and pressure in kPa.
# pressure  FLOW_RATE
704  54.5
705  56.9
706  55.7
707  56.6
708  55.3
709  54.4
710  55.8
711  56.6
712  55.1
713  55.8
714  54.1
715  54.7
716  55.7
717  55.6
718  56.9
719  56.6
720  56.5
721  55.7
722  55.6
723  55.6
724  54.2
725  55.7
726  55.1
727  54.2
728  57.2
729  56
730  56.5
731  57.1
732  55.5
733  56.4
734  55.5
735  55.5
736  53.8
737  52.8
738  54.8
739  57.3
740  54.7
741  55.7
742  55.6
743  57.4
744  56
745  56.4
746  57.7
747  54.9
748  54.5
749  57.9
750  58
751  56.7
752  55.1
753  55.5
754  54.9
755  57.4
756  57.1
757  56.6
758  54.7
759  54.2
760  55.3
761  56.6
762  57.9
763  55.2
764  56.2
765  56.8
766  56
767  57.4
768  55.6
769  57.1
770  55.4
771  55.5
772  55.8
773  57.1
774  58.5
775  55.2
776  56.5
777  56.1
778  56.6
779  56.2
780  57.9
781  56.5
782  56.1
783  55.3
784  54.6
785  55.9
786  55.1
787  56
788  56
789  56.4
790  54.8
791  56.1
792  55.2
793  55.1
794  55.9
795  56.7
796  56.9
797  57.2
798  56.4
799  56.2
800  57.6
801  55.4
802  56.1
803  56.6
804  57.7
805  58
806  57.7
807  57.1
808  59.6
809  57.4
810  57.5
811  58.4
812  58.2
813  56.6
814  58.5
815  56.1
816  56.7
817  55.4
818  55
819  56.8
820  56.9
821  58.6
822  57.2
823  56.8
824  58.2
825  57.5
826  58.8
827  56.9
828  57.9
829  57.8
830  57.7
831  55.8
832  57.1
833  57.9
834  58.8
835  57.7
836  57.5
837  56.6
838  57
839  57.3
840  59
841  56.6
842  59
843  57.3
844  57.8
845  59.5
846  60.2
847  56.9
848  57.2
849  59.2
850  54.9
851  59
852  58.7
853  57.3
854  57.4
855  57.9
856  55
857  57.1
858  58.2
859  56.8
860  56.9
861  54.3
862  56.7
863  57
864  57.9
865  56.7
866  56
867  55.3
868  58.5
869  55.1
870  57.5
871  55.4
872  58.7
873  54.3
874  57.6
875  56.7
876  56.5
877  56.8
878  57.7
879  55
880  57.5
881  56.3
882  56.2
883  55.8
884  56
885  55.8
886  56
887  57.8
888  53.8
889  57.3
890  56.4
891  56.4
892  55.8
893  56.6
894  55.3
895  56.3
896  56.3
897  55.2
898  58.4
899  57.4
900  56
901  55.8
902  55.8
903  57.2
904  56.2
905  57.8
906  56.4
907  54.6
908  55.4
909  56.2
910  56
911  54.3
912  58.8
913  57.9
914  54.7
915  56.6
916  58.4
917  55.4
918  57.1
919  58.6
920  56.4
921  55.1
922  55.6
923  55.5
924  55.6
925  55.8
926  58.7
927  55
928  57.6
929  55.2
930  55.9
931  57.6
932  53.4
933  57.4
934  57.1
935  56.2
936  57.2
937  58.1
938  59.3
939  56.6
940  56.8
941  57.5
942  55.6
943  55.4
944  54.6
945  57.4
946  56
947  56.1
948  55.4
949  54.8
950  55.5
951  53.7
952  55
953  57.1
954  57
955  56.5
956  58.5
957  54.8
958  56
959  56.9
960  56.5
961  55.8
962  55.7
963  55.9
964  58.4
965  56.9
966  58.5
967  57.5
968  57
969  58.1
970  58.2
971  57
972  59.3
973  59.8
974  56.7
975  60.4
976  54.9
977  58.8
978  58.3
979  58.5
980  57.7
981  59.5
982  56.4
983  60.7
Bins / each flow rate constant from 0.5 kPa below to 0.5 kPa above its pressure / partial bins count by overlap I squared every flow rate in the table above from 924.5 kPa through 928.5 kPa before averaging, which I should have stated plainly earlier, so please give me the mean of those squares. 3226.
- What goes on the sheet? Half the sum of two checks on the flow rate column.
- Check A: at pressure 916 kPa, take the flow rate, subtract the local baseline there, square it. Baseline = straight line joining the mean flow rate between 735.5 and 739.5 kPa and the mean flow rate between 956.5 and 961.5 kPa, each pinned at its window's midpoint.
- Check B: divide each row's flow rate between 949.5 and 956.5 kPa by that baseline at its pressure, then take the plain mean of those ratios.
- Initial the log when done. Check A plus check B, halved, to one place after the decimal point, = 4.0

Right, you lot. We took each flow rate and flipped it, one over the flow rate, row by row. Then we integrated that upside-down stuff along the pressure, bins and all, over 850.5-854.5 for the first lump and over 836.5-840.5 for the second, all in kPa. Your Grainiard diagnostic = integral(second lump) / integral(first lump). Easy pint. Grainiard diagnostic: 1.01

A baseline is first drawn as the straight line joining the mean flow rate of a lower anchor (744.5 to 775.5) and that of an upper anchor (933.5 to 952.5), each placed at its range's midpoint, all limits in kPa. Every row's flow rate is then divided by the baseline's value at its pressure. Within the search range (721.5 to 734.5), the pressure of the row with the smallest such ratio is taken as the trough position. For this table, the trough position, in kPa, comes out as 724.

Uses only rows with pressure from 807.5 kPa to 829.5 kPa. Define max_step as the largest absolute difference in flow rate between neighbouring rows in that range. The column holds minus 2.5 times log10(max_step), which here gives -1.0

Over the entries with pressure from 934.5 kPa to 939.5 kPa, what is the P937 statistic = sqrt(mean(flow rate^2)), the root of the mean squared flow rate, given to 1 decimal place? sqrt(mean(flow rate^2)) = 57.5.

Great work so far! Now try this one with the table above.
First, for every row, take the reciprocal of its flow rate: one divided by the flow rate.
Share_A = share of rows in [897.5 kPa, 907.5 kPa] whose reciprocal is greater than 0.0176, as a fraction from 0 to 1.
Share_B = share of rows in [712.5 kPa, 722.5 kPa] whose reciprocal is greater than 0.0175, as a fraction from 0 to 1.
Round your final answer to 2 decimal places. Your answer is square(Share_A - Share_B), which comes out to 0.16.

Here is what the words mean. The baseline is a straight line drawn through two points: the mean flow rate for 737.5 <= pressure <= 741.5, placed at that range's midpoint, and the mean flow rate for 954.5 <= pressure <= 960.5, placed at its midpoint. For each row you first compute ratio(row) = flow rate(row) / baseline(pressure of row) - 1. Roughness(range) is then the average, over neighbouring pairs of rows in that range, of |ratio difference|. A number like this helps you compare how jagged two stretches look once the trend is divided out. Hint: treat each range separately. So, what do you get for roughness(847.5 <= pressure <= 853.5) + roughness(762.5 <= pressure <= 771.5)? 0.063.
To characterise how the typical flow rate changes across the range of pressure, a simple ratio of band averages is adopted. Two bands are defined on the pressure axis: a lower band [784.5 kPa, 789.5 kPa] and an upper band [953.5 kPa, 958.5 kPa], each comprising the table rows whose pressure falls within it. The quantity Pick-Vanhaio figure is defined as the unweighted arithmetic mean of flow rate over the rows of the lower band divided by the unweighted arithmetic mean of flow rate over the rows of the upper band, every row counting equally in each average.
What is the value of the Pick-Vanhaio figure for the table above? 0.99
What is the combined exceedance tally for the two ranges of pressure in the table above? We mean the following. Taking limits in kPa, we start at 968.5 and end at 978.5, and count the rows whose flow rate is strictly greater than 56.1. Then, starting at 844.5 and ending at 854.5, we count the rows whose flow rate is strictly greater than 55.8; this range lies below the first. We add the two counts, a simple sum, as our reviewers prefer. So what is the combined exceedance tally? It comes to 18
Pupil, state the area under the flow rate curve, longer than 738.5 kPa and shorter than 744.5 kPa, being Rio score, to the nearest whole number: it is 337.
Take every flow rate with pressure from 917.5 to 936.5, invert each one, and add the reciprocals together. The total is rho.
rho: 0.337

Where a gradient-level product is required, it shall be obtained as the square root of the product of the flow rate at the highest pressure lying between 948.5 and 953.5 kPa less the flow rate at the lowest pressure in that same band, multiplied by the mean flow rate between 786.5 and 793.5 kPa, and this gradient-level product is 11.3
